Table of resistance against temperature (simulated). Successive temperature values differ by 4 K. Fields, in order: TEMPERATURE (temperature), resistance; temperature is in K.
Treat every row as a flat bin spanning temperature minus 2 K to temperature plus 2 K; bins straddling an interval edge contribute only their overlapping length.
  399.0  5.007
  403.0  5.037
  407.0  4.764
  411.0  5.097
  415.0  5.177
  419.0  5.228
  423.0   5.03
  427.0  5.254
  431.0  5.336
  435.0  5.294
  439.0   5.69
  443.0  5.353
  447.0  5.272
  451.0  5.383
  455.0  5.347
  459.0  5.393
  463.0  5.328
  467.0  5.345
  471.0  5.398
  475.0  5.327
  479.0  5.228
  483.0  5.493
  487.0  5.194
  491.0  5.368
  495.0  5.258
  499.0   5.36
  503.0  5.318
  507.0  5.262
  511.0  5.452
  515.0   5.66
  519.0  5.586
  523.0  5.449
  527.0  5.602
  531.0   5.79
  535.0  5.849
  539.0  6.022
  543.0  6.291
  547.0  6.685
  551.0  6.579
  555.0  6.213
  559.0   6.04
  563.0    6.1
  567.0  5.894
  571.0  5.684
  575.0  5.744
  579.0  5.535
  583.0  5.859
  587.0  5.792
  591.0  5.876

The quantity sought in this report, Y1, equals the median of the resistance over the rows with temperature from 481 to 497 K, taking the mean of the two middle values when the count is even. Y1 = 5.31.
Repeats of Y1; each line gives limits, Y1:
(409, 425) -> 5.14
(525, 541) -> 5.82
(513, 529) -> 5.59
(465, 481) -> 5.34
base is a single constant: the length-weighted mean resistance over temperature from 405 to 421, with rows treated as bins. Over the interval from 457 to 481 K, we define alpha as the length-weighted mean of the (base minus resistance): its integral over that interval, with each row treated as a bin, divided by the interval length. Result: -0.27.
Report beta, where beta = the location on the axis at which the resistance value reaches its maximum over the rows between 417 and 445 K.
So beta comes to 439.0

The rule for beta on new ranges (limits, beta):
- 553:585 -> 555.0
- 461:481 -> 471.0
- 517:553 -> 547.0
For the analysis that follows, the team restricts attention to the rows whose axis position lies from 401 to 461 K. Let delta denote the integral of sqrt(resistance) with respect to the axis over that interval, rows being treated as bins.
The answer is 137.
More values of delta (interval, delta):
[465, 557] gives 218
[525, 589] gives 156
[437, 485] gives 111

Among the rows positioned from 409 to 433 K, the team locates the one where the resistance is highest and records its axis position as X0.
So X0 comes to 431.0 K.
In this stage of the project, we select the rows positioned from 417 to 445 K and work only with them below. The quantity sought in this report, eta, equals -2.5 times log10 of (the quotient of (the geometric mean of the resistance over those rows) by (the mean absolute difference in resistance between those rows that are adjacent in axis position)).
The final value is -3.49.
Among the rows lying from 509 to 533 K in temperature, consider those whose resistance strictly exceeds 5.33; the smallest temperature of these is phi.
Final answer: 511.0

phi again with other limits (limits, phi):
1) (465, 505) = 467.0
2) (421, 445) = 431.0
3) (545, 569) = 547.0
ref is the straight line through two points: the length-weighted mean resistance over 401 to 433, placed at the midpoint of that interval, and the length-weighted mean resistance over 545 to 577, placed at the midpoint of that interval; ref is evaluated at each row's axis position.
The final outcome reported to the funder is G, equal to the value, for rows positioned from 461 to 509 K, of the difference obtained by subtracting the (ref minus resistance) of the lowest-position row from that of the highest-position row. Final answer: 0.37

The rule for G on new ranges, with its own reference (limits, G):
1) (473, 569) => 0.07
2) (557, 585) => 0.35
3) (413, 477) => 0.27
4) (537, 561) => 0.12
